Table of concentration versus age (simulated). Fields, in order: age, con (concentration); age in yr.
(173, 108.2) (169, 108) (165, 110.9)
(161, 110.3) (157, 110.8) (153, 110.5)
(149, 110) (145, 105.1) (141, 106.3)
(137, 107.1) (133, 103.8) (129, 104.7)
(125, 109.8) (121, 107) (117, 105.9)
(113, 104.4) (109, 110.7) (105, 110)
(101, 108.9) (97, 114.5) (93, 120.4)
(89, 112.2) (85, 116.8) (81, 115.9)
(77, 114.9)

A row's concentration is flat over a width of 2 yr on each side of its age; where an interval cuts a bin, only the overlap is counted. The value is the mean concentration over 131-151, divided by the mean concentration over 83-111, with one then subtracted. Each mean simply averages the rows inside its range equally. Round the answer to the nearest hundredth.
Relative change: -0.06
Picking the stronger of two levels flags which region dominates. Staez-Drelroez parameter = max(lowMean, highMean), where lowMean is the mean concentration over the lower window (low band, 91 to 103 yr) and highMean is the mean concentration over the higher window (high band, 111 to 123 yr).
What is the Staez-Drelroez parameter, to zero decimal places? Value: 115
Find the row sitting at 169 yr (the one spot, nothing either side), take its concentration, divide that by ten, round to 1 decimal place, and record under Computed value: 10.8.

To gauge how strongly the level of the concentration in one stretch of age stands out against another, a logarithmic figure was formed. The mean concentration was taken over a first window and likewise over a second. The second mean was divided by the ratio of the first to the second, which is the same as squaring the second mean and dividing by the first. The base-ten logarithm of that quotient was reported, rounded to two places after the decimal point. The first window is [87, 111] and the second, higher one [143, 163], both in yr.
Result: 2.03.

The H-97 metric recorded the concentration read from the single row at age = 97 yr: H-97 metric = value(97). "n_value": 114.5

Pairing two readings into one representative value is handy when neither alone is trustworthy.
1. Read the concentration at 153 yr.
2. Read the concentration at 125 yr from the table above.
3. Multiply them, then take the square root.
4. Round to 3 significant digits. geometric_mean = 110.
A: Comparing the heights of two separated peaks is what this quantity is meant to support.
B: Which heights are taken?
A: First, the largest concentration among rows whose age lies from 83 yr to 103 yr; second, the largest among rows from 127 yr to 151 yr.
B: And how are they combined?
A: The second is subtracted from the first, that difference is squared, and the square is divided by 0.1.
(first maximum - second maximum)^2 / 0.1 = 1082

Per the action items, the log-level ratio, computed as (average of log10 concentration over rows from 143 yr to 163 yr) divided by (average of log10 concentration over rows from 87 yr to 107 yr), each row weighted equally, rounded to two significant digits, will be 0.99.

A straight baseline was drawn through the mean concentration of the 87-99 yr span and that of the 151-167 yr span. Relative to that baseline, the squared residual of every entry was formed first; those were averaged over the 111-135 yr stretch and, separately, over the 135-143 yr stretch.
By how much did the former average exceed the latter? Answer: 30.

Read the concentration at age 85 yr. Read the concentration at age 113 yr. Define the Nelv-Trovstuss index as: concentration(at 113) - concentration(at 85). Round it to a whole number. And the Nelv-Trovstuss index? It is -12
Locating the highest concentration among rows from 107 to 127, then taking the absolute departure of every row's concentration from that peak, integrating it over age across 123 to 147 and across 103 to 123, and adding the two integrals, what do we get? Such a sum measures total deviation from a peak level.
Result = 172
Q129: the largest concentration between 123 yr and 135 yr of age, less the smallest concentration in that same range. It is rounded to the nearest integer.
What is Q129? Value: 6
